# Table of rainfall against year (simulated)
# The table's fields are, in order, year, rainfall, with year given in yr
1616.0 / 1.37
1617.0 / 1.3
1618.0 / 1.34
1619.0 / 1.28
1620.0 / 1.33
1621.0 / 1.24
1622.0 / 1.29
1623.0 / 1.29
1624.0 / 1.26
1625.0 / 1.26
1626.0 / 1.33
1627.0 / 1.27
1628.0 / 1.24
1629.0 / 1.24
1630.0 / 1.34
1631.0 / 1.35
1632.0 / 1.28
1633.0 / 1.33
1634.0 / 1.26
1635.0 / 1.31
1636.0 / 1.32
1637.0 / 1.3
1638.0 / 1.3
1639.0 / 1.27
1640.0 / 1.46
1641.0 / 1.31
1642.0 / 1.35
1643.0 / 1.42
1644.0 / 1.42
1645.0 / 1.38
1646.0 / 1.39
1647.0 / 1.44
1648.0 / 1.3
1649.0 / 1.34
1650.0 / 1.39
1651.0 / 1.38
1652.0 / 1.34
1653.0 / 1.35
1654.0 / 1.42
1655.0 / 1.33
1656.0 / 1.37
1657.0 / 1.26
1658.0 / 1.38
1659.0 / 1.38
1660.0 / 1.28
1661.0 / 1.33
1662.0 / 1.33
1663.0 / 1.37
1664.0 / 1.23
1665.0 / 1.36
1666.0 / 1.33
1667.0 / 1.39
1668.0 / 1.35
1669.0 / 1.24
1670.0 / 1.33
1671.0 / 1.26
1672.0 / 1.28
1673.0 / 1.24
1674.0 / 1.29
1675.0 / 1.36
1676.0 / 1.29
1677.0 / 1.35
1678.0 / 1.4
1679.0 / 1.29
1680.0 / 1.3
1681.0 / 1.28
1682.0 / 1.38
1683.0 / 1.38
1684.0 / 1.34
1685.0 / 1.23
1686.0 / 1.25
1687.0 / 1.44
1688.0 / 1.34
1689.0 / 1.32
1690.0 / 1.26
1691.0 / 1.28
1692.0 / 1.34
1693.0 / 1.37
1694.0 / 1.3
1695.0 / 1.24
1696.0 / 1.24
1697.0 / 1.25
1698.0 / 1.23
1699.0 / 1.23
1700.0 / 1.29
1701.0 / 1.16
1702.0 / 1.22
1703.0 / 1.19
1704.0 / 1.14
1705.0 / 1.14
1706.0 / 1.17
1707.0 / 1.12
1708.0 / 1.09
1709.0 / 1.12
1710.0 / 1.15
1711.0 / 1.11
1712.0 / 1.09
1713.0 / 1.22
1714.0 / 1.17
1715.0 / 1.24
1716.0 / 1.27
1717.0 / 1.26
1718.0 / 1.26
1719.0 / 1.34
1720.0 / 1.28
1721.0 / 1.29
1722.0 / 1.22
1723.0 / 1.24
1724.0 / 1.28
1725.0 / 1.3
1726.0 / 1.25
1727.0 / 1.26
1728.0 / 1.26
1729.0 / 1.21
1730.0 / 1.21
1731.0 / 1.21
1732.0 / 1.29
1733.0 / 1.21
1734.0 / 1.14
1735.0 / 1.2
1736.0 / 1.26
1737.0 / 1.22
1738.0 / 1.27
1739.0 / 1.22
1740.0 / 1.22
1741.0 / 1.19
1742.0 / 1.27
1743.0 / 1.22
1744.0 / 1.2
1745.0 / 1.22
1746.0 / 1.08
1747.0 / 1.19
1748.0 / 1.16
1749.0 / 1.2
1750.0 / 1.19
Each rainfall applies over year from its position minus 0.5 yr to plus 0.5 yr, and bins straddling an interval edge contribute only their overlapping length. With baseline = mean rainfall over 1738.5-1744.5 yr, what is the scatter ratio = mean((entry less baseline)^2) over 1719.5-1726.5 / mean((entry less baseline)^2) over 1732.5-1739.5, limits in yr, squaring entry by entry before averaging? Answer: 1.8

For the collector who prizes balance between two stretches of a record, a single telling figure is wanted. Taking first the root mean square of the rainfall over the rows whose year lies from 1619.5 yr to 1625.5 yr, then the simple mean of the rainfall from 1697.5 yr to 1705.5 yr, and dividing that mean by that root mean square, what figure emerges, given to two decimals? 0.94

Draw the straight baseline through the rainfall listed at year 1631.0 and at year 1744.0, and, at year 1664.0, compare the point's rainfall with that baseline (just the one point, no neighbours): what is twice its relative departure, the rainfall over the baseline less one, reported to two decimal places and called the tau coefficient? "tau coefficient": -0.12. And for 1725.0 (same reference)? 0.12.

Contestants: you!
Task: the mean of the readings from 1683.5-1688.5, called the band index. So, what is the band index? 1.32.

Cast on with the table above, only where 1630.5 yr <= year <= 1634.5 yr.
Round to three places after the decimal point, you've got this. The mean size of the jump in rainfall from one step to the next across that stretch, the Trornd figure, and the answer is 0.063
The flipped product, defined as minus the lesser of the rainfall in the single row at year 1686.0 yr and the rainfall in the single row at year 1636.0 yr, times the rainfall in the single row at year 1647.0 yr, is -1.80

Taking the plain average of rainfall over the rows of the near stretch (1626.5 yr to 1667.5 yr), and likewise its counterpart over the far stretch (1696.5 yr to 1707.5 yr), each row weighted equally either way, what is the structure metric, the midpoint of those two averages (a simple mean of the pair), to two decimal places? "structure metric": 1.27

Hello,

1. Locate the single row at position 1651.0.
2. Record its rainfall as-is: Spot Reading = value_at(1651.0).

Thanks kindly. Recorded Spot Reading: 1.38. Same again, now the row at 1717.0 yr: 1.26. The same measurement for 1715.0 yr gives 1.24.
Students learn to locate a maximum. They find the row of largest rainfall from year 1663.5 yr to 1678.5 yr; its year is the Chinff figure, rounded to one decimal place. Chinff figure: 1678.0 yr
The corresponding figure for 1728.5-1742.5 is 1732.0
